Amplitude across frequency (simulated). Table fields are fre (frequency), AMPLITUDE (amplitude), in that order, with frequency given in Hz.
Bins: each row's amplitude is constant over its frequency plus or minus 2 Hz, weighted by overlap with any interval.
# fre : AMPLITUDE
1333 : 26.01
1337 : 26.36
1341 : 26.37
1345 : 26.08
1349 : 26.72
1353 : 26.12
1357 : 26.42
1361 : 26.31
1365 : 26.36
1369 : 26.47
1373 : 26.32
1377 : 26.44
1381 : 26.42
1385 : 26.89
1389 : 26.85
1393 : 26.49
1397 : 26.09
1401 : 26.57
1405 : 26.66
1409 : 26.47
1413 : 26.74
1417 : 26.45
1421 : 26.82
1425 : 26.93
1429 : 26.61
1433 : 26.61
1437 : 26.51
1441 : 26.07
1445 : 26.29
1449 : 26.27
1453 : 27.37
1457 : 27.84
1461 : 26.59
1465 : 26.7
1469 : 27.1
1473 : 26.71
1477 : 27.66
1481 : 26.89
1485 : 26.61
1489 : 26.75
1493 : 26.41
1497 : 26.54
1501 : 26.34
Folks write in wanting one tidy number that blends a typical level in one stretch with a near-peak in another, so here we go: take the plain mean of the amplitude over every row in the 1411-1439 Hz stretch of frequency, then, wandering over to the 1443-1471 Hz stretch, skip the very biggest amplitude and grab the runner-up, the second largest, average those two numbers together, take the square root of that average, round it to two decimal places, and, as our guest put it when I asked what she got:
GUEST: 5.20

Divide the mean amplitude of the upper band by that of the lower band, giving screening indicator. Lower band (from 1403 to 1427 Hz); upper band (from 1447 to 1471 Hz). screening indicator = 1.01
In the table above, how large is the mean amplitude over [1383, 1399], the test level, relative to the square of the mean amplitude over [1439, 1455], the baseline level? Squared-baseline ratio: 0.0378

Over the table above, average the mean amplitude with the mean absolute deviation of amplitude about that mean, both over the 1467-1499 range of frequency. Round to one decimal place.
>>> 13.6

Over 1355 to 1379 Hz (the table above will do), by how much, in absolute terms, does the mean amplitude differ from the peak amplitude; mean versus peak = 0.08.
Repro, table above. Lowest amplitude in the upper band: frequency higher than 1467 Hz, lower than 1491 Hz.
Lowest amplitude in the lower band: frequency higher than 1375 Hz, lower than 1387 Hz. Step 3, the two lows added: 53.03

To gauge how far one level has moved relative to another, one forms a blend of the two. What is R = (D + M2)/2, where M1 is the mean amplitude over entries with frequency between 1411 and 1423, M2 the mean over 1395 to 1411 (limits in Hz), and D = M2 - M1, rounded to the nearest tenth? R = 13.1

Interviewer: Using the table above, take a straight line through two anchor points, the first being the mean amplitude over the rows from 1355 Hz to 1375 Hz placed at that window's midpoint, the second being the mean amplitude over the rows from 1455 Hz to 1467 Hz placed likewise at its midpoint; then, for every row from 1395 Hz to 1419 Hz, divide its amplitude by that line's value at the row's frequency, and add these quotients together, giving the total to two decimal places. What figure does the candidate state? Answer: 5.96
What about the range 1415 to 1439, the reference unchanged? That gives 5.97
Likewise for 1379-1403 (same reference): 6.00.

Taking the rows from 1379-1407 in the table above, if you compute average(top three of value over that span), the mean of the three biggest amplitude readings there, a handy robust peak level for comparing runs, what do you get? 26.8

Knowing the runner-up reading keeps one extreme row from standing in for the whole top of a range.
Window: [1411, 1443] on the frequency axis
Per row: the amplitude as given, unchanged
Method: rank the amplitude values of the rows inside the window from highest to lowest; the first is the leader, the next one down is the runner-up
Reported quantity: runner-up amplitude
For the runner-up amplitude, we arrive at 26.82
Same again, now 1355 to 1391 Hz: 26.85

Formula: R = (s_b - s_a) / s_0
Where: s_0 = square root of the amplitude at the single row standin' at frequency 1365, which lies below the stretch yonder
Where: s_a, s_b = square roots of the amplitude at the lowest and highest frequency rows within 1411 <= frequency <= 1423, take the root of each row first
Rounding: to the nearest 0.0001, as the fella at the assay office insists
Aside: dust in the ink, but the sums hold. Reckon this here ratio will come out 0.0015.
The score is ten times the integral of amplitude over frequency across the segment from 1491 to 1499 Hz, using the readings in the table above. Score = 2118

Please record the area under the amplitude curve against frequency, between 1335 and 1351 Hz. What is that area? 422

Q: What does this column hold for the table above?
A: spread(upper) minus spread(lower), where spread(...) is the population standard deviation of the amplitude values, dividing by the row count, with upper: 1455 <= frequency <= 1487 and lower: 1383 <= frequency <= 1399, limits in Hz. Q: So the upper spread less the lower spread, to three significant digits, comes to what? 0.132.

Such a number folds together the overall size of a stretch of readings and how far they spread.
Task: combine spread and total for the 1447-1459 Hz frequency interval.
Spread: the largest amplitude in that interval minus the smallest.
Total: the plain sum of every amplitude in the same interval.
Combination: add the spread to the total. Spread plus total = 83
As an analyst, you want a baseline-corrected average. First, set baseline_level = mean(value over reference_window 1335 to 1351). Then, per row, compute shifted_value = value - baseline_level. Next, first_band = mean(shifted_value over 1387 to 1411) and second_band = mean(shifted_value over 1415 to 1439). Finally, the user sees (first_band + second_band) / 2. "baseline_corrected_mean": 0.2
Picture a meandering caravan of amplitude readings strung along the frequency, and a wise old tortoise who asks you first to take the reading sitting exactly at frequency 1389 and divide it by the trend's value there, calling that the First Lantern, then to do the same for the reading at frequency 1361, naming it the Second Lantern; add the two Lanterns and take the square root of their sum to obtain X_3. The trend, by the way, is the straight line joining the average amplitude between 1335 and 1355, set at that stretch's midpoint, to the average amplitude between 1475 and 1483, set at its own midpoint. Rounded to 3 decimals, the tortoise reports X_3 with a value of 1.415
